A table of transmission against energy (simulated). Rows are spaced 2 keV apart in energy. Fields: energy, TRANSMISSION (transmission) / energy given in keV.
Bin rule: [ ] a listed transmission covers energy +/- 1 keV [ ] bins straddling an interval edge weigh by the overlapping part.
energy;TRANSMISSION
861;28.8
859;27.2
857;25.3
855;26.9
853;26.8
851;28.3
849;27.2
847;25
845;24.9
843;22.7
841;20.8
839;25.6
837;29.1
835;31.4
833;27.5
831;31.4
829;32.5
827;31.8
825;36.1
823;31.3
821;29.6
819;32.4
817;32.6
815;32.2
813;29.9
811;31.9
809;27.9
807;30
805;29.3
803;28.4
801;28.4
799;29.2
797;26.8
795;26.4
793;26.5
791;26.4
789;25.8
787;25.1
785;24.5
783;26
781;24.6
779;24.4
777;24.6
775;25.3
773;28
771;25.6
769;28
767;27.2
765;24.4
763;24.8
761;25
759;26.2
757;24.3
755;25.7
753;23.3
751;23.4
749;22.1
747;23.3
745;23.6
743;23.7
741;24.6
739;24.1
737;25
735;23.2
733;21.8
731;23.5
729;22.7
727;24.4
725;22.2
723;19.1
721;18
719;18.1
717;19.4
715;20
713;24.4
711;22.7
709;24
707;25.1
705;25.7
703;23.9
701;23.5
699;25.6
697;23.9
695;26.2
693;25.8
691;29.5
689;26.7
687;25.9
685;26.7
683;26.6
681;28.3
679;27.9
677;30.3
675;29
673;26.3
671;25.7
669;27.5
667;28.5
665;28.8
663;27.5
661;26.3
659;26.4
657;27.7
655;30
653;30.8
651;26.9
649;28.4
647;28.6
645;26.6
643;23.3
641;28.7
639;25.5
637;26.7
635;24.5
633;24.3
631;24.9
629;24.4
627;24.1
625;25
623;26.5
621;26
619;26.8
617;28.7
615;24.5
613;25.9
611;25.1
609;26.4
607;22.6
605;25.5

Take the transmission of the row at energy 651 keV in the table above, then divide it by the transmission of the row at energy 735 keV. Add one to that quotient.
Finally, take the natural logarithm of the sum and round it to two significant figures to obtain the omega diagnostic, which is 0.77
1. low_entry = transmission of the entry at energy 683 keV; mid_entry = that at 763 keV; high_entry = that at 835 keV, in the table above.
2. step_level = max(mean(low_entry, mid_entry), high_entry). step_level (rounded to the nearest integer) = 31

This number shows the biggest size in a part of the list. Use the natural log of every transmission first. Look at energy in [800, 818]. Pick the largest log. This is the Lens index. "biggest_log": 3.48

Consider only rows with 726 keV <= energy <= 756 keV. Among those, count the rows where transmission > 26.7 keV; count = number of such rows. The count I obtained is 0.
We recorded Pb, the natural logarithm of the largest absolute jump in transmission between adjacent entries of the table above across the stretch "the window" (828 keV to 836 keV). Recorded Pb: 1.4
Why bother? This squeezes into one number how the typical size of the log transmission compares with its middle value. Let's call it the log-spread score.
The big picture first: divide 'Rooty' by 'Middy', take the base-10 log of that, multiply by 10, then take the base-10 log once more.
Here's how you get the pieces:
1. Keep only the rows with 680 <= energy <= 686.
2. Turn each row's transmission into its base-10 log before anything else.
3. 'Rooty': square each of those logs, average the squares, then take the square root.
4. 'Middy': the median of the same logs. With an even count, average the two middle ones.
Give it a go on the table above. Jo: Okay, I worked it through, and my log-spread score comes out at -1.62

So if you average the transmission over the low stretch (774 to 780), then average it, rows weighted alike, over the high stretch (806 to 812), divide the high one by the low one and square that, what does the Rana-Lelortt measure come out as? 1.46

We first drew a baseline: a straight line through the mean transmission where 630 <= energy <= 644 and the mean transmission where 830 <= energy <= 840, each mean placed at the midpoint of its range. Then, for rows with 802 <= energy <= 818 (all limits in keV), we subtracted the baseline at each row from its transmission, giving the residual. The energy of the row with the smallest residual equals 809 keV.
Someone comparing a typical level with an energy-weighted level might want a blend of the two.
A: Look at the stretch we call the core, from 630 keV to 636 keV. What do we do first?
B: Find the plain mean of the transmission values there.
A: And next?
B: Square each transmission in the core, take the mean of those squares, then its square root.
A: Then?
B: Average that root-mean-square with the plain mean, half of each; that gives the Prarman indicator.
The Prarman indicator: 24.6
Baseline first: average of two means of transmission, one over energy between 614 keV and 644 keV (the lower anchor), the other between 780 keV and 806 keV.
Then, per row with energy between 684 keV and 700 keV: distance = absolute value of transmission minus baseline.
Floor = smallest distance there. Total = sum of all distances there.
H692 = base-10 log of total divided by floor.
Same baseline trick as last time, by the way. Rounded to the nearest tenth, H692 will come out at 2.3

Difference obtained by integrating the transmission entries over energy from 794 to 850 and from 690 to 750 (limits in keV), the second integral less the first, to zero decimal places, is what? -226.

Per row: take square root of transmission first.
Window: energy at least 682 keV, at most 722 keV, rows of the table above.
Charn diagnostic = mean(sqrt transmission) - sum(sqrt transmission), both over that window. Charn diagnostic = -93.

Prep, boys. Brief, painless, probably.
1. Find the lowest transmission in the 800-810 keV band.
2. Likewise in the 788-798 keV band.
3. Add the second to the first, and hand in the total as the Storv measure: 53.7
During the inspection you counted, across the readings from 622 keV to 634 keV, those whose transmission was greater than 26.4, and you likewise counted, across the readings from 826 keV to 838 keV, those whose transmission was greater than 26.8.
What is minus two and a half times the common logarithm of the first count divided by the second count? 1.9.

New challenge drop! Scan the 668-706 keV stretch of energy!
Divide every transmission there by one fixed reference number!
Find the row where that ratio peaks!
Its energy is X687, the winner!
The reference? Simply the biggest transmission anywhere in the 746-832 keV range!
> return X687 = 677 keV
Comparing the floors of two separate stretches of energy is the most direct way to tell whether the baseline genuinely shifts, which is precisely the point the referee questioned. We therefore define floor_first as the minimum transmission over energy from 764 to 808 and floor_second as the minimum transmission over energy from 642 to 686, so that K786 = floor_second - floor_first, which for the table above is -1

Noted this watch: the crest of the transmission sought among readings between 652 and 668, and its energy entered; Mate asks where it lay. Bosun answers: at 653 keV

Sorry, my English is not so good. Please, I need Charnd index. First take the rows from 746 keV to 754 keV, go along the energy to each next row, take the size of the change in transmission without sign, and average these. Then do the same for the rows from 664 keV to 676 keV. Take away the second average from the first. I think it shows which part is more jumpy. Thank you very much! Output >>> -0.41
